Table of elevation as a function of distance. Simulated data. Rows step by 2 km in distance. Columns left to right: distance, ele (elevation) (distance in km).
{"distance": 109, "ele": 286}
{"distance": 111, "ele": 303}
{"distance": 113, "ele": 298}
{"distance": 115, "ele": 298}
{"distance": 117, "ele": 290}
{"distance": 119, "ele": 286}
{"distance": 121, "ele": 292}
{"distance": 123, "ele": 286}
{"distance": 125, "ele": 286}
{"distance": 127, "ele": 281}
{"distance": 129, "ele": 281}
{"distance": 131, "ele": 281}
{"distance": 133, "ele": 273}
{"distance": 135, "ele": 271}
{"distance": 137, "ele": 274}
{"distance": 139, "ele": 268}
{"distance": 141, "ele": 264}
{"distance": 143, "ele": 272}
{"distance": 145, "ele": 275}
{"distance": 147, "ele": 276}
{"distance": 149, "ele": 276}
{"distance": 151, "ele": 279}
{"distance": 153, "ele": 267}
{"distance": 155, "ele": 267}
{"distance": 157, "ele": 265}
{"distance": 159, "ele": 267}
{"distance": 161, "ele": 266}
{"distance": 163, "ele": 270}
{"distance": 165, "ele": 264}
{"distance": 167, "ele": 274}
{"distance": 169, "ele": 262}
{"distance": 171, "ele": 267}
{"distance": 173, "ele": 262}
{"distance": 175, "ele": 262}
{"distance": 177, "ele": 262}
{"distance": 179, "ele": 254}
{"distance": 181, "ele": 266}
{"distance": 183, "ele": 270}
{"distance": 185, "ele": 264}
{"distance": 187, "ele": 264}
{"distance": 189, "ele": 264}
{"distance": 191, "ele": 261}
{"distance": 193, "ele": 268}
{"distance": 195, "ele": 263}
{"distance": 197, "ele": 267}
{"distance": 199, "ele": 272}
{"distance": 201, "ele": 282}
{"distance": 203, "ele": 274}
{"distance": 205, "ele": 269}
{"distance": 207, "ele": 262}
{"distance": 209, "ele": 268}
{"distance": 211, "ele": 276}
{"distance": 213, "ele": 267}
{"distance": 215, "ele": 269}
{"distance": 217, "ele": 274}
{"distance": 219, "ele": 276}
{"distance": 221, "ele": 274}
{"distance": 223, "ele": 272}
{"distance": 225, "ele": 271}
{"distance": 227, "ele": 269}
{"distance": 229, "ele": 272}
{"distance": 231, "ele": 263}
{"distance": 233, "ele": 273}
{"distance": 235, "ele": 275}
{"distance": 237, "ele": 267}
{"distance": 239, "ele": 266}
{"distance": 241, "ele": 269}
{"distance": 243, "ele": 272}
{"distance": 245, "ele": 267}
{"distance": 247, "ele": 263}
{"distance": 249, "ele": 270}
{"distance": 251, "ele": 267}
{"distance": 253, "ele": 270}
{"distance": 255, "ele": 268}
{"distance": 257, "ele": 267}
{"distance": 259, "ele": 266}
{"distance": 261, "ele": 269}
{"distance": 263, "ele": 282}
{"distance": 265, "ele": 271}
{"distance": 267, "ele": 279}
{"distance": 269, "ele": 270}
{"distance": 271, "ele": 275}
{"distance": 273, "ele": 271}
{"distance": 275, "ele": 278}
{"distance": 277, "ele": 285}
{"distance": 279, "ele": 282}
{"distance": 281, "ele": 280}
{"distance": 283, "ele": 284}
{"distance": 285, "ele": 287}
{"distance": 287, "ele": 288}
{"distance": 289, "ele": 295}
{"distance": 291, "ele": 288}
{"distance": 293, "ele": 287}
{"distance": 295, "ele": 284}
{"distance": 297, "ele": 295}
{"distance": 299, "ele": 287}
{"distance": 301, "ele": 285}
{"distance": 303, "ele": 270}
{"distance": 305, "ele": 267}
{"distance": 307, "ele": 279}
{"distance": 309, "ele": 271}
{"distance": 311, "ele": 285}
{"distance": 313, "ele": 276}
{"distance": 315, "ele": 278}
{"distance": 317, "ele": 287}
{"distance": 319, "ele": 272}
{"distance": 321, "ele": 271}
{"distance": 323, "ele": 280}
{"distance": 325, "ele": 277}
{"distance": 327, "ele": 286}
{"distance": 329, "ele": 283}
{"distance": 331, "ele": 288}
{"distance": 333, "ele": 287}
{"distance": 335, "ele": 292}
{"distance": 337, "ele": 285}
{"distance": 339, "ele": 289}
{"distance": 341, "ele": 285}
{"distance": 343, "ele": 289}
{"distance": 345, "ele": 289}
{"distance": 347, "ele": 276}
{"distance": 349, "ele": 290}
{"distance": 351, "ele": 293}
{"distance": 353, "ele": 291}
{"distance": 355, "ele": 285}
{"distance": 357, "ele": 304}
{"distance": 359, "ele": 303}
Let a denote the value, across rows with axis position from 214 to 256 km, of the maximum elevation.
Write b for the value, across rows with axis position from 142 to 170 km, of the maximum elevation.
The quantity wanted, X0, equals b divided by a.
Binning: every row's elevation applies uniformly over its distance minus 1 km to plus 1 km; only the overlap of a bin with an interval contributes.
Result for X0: 1.01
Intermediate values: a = 276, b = 279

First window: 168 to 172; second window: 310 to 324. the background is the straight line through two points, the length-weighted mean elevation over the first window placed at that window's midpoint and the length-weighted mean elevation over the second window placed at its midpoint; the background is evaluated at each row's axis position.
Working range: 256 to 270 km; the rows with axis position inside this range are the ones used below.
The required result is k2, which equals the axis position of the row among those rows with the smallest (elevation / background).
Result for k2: 259 km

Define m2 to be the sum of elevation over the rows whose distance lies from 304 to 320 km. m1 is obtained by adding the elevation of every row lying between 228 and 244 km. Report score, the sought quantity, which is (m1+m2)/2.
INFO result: 2186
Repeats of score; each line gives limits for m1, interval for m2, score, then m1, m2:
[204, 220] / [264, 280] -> 2186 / 2161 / 2211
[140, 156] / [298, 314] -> 2198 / 2176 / 2220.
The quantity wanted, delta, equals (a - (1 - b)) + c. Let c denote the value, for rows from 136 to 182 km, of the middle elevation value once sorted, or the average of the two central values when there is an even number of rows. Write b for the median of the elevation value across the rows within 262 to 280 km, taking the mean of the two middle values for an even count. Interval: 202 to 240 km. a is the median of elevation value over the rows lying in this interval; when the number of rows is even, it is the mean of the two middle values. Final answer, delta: 815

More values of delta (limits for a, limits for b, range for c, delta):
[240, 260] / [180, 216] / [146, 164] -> 801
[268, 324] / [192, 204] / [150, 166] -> 817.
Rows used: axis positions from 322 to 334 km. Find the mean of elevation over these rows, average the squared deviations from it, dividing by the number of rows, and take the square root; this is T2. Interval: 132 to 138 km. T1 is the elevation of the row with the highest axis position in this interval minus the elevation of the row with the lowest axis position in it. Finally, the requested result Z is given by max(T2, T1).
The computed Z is 3.9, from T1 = 1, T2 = 3.9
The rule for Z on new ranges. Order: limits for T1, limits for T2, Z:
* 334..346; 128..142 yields 5.8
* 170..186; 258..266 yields 6.0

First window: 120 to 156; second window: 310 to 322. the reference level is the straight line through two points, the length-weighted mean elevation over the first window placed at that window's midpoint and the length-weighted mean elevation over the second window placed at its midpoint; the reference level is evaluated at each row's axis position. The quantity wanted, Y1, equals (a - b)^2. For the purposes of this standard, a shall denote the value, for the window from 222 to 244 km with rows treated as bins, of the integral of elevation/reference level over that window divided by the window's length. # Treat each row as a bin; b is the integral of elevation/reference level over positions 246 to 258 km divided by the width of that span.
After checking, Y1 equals 0.0001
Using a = 0.97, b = 0.964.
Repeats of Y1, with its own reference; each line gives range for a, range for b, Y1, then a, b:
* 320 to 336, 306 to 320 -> 0.0003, 1.02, 1.001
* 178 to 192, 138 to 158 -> 0.0008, 0.95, 0.981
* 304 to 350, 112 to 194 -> 0.0007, 1.01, 0.987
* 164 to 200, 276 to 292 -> 0.0053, 0.96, 1.030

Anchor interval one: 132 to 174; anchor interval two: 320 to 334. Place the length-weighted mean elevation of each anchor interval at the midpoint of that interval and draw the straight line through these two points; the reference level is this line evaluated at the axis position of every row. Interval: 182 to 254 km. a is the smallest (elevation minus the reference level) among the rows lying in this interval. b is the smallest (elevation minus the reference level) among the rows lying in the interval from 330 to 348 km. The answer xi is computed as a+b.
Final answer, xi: -20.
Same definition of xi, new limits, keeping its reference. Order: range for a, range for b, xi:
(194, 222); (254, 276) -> -22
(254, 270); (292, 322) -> -24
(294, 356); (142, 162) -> -18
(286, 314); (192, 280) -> -26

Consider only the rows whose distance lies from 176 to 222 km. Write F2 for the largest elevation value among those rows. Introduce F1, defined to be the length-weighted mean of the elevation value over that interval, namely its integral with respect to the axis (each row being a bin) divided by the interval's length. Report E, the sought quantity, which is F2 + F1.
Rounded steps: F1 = 268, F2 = 282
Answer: 550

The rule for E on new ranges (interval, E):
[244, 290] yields 570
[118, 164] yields 567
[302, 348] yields 573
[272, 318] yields 577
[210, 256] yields 546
